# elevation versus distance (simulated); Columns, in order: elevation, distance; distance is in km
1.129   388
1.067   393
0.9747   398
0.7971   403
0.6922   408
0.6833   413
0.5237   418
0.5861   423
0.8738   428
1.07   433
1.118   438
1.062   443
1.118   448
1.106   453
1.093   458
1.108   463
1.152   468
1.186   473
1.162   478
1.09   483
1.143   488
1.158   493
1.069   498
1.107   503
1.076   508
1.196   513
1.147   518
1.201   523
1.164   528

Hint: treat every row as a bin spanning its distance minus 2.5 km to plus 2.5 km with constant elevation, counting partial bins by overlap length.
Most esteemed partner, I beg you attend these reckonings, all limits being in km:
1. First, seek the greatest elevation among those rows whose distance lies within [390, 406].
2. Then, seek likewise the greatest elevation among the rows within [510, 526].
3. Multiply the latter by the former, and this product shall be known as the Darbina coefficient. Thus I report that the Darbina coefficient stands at 1.28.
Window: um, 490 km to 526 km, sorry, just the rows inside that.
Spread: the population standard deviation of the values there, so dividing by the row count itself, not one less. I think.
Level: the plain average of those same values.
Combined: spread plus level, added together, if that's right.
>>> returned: 1.19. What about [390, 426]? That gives 0.95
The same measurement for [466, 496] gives 1.18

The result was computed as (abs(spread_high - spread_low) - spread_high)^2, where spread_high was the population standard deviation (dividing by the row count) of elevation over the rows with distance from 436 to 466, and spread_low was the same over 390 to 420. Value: 0.021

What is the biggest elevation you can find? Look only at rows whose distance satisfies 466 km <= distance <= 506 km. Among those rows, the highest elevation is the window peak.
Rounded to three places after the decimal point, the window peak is 1.186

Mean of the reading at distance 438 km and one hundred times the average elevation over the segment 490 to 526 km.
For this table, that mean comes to 57.4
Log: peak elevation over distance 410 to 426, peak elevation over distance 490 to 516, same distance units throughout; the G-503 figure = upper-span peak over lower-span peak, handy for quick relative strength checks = 1.75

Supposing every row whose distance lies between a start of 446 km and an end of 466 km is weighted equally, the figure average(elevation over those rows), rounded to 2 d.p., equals 1.11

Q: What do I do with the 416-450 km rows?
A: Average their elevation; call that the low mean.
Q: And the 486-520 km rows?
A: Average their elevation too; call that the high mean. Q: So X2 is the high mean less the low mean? 0.22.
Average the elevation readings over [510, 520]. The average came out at 1.17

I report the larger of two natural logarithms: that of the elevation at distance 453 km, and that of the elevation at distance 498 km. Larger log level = 0.101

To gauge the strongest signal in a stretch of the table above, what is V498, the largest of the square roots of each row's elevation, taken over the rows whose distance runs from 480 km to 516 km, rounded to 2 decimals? 1.09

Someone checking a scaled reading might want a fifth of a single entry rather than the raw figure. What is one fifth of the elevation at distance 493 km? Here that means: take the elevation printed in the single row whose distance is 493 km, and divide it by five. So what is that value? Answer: 0.232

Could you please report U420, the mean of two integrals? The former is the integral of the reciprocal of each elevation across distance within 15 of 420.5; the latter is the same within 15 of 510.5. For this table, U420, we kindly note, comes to 34.8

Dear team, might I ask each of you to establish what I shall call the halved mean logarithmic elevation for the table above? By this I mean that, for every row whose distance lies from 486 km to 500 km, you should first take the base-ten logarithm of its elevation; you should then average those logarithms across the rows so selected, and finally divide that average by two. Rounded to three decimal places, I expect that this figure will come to 0.025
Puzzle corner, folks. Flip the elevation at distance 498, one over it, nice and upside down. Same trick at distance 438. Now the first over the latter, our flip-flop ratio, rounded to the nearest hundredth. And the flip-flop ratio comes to 1.05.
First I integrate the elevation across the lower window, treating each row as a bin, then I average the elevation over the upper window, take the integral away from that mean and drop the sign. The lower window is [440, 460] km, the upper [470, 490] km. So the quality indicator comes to 21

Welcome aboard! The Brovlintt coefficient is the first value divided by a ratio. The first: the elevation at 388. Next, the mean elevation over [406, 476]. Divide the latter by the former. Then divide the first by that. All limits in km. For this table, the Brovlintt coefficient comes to 1.3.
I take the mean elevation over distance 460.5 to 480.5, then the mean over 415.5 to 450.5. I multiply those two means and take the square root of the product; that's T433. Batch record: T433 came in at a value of 1.02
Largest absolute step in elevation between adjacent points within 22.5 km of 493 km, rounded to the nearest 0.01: 0.12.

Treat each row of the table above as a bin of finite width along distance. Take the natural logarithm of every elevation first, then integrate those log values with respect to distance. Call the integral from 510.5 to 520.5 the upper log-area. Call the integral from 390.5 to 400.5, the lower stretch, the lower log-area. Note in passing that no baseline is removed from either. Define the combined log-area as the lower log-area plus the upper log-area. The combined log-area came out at 1.8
